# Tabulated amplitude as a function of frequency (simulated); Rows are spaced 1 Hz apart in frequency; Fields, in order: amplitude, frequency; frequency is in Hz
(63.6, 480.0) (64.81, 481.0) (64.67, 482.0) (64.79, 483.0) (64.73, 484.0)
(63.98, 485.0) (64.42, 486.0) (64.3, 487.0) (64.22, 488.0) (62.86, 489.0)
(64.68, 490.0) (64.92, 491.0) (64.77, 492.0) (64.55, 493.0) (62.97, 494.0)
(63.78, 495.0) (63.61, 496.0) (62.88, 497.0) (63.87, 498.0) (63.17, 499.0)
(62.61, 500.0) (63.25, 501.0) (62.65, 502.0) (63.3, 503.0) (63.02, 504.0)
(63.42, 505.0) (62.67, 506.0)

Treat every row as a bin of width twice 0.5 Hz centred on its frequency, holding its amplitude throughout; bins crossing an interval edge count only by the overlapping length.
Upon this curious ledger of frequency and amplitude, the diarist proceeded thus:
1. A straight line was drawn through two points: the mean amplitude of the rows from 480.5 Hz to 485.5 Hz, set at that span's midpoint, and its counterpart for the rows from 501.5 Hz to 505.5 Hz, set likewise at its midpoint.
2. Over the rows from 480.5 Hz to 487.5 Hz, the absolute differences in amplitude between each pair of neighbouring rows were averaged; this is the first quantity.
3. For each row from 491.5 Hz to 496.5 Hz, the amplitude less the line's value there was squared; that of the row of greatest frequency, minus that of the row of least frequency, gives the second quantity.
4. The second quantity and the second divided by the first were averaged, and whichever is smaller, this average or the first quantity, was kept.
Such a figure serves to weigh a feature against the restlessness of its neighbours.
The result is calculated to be -1.6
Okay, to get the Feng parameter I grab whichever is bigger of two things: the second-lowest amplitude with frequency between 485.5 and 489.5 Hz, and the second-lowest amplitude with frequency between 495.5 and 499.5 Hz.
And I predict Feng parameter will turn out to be 64.22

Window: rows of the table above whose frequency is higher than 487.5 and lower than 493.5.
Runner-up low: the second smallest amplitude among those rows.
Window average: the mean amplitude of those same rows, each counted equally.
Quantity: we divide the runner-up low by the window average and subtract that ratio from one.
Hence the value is 0.0018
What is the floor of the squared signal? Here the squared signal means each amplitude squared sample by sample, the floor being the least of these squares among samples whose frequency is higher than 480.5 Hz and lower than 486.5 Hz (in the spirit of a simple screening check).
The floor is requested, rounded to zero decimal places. 4093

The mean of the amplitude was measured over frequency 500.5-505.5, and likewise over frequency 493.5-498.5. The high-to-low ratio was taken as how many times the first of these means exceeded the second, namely 0.995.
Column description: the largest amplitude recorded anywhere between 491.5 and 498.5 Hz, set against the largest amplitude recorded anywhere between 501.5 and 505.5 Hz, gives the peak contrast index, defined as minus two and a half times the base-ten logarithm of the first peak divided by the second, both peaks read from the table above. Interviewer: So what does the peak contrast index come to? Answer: -0.023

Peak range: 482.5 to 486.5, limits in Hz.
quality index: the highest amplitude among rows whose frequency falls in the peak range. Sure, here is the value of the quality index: 64.79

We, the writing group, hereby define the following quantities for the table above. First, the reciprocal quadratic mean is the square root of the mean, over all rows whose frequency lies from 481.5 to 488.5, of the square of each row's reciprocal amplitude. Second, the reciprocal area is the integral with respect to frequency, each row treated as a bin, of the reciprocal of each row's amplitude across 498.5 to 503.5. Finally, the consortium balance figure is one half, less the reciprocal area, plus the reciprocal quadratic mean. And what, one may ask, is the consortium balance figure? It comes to 0.44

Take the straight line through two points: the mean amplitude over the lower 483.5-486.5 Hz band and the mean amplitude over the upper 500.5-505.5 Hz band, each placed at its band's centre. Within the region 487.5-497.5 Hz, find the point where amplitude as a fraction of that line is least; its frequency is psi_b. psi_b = 489.0 Hz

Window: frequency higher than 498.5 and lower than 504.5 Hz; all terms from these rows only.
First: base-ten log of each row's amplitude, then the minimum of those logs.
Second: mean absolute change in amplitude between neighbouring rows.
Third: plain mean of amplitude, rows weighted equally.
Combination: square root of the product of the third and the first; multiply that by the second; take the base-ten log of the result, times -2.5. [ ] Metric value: -1.91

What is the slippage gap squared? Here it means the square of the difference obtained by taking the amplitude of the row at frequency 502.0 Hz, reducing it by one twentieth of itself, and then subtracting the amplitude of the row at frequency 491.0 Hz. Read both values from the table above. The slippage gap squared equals 29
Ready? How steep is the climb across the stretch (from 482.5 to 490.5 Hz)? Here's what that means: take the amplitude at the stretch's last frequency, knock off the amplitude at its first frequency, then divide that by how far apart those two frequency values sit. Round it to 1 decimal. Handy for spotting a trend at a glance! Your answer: 0.0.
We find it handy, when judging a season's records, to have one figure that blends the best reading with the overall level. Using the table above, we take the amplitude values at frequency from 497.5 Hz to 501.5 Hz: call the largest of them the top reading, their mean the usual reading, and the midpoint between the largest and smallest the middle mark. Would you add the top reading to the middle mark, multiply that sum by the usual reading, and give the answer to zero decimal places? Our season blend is 8037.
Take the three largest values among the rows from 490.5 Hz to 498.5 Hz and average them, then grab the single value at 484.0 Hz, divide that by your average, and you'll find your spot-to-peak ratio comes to 1.000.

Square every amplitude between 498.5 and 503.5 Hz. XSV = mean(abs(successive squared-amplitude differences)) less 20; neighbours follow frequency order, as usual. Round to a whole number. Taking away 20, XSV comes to 57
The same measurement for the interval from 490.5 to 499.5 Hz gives 65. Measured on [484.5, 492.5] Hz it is 57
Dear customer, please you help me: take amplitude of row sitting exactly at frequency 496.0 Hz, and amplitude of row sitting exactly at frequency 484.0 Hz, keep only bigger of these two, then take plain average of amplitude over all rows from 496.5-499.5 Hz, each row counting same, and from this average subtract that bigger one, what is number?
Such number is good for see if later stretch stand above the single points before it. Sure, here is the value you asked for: -1.4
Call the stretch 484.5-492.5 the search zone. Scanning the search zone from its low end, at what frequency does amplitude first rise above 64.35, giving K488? 486.0 Hz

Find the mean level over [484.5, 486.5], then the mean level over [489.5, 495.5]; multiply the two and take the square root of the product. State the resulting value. 64.2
